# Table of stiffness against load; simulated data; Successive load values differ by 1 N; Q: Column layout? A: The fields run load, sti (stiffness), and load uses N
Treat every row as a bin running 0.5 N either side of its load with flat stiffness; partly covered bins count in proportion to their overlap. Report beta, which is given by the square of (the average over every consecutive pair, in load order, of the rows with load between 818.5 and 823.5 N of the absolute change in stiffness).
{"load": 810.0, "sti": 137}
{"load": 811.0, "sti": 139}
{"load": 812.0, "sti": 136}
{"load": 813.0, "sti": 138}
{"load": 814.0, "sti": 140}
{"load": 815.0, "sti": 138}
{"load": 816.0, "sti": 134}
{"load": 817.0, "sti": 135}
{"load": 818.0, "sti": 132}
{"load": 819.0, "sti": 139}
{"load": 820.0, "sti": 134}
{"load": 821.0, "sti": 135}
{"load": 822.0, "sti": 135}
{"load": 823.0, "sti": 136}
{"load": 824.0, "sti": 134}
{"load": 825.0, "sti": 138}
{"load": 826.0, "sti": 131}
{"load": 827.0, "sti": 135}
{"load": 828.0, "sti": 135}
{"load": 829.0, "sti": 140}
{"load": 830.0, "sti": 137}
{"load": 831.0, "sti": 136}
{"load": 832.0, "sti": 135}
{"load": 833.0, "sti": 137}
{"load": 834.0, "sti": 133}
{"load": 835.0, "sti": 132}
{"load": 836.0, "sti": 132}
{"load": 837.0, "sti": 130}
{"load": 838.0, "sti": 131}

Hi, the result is 3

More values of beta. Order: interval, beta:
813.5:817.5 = 5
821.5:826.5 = 12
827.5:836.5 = 5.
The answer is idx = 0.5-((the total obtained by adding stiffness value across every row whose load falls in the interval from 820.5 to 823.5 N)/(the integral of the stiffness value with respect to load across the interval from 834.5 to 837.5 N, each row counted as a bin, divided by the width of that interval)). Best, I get -2.59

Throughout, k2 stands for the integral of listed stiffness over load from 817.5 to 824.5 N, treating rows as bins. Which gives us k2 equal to 945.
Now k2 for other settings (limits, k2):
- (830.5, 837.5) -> 935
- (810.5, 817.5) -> 960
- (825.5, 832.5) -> 949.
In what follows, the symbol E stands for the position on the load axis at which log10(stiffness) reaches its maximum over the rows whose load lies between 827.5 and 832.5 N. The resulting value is 829.0 N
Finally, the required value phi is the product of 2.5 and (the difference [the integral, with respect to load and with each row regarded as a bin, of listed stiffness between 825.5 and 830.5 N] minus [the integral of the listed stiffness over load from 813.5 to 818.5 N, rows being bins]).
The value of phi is -2.5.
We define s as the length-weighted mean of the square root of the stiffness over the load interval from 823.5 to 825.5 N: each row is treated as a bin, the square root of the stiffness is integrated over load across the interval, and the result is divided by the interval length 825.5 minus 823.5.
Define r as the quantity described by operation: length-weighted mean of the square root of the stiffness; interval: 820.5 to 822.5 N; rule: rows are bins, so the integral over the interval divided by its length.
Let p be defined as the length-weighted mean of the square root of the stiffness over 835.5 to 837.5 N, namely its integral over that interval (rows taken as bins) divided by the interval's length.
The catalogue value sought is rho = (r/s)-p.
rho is -10.4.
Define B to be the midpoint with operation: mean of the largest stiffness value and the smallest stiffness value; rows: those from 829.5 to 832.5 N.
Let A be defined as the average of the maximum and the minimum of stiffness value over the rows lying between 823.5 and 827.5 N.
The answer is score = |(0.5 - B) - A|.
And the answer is 270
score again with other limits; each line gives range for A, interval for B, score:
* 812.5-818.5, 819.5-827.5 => 270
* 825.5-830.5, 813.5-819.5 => 271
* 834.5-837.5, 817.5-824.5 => 266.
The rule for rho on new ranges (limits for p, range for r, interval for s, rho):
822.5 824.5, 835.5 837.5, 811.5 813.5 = -10.6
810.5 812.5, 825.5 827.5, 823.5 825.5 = -10.7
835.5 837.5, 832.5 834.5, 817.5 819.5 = -10.4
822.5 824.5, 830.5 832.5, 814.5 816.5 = -10.6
